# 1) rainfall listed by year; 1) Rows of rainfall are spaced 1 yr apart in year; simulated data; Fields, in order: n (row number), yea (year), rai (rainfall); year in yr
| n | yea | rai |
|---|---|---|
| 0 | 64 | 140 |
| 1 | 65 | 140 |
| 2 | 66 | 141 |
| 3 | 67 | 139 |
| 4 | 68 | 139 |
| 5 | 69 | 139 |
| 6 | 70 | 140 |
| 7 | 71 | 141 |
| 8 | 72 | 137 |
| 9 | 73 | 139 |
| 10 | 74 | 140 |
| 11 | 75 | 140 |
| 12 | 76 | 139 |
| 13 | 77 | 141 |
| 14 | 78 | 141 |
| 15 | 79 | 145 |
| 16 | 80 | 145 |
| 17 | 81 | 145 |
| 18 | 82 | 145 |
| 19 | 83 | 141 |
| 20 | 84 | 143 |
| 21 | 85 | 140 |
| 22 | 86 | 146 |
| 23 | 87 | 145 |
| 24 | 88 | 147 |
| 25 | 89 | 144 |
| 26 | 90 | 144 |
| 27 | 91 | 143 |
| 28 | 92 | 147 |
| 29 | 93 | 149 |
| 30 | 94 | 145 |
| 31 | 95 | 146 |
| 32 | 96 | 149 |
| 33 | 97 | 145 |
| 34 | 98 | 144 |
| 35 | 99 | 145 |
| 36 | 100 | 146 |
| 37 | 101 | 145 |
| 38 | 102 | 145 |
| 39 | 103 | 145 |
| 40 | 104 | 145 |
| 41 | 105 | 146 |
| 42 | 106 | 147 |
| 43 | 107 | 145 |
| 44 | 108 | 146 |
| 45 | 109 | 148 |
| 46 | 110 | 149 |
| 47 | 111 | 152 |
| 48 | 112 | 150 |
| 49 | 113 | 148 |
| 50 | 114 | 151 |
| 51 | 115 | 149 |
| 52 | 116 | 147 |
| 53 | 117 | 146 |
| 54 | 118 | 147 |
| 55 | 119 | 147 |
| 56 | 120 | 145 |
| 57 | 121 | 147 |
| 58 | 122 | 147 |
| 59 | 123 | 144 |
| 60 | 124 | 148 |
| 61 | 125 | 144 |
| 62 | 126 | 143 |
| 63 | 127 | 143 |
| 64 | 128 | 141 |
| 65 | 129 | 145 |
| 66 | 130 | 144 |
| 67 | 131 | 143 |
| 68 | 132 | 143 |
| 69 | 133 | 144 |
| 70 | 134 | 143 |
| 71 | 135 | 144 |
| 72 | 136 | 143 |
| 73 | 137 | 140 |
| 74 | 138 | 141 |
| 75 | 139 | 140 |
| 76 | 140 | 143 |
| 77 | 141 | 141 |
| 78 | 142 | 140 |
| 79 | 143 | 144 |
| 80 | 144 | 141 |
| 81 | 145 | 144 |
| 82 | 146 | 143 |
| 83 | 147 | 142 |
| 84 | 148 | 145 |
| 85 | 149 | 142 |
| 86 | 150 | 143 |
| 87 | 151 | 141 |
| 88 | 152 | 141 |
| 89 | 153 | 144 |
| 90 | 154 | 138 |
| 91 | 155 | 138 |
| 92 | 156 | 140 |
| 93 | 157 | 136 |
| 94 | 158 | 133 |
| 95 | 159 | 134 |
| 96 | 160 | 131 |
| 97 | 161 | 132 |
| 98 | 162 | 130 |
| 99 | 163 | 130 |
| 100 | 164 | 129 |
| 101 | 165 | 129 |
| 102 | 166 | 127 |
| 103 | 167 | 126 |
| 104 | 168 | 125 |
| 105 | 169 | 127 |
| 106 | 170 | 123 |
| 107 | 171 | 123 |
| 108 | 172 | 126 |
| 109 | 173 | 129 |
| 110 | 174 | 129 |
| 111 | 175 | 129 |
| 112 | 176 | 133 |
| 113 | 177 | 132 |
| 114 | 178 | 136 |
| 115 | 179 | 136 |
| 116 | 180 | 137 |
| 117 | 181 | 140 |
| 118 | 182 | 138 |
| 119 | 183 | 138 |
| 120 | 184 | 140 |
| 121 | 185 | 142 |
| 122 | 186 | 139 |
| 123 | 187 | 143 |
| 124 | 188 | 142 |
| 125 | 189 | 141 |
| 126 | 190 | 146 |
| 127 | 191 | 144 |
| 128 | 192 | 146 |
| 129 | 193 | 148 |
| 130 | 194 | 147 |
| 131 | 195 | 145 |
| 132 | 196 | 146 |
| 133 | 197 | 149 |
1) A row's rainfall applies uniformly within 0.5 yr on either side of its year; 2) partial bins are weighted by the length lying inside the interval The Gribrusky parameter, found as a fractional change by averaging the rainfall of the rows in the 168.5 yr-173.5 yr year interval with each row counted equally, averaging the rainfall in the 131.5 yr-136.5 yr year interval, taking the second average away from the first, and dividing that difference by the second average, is -0.12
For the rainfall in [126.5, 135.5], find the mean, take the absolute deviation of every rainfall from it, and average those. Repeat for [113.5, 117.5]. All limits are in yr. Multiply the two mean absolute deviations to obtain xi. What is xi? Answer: 1.4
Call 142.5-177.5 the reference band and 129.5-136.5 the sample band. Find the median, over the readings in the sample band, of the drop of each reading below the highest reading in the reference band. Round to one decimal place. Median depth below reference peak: 2.0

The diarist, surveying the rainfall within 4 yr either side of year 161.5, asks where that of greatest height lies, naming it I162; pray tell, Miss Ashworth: 159 yr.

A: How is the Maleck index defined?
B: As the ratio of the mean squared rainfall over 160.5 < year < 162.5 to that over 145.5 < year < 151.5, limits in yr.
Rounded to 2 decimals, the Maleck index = 0.84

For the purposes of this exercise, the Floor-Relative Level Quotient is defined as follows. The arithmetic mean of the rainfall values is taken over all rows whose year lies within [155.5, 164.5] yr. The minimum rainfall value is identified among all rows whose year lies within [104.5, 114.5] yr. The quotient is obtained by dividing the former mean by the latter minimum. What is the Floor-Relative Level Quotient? 0.92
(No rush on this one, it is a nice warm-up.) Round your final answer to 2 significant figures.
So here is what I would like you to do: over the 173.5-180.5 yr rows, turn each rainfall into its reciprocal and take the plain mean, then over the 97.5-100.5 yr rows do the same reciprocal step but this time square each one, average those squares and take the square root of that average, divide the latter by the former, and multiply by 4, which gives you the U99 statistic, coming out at 3.7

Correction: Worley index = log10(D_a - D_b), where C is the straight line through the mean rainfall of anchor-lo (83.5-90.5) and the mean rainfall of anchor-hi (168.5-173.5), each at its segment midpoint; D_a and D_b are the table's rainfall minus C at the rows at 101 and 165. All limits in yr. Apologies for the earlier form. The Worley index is 0.27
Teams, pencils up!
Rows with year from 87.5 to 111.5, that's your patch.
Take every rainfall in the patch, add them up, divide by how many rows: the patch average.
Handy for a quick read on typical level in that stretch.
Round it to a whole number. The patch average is 146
